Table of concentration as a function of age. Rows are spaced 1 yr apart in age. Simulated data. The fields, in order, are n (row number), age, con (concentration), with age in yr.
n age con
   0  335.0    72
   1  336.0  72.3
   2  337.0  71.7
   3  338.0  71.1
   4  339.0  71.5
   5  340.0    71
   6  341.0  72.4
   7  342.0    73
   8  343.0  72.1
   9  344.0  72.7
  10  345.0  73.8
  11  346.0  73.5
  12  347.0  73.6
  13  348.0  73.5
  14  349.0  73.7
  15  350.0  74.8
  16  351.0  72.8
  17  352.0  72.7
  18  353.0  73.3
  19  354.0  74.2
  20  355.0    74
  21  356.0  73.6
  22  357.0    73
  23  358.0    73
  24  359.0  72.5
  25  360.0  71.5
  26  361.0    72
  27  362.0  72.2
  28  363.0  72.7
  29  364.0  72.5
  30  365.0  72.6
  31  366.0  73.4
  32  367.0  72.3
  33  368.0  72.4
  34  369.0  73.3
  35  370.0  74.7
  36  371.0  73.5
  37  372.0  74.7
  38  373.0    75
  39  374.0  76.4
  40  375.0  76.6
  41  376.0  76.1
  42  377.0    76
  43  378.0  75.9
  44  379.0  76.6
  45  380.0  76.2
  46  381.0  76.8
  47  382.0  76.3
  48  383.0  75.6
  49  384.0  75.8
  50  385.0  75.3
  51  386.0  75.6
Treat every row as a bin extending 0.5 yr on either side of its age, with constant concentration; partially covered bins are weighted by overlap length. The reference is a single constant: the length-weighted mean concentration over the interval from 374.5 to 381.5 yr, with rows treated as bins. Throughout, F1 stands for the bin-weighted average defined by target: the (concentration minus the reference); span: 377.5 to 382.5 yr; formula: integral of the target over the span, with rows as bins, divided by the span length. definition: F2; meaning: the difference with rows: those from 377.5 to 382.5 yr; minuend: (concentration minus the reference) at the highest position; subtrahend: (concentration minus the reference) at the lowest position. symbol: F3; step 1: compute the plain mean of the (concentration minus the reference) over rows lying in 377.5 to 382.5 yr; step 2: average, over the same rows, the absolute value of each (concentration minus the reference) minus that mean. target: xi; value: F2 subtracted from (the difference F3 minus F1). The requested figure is -0.2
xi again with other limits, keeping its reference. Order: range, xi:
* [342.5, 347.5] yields 2.3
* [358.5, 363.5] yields 4.3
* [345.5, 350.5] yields 1.6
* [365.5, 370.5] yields 2.5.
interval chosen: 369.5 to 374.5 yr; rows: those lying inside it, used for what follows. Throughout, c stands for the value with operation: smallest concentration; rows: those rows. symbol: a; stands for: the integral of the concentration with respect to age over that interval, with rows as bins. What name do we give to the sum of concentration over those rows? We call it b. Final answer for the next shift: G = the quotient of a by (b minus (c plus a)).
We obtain -5.09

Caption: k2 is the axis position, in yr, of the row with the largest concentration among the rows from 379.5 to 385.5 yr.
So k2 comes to 381.0 yr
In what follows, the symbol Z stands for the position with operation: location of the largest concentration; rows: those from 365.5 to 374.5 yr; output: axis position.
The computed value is 374.0 yr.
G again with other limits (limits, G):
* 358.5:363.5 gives -5.05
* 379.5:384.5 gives -5.04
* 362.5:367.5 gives -5.03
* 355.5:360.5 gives -5.09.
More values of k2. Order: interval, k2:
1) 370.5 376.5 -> 375.0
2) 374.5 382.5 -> 381.0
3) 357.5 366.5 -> 366.0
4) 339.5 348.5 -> 345.0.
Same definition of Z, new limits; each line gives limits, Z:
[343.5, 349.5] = 345.0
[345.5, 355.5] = 350.0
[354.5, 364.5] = 355.0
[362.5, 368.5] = 366.0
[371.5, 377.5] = 375.0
